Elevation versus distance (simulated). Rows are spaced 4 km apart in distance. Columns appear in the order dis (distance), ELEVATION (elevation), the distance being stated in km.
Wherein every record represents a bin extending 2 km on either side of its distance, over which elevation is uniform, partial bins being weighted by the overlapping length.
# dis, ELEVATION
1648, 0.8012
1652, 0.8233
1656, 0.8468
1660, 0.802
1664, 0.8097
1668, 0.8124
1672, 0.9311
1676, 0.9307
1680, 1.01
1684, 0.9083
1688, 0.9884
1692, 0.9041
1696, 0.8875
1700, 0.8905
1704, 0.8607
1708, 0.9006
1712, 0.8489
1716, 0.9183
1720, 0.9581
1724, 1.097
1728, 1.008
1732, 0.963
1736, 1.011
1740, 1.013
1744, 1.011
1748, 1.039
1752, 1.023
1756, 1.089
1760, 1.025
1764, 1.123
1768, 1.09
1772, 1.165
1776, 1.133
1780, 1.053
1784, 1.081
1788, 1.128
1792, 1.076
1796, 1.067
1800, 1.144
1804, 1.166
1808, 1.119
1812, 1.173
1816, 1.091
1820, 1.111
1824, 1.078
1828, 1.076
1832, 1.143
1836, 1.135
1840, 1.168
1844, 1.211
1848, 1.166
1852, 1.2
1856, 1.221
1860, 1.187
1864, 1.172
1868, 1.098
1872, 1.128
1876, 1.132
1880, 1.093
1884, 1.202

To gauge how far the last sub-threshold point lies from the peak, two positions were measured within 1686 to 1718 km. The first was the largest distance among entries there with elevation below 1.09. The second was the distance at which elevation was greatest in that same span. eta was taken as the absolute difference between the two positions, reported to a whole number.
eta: 28 km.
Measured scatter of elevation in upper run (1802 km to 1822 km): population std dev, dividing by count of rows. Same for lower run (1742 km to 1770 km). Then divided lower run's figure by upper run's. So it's 1.24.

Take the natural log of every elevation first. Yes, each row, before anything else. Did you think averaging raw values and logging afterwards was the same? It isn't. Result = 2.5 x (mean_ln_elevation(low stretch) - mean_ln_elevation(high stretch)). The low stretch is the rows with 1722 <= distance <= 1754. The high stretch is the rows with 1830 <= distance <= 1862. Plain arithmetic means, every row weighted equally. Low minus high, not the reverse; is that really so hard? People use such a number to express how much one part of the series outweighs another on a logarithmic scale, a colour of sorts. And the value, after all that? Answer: -0.36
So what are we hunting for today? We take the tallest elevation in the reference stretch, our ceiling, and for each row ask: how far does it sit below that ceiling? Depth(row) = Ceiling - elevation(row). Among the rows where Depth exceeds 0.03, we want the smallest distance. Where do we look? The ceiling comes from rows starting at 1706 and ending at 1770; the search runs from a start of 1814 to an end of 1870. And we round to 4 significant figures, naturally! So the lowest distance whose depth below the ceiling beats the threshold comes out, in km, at 1816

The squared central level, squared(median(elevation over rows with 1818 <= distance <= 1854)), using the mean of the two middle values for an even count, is 1.3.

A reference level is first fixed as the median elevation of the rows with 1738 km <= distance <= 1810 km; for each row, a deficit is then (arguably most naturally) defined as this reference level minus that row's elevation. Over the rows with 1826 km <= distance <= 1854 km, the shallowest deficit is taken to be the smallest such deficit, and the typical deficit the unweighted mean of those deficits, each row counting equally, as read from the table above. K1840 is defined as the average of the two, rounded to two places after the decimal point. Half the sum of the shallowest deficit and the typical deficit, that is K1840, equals -0.10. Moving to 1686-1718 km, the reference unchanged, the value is 0.14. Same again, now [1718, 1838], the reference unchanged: -0.04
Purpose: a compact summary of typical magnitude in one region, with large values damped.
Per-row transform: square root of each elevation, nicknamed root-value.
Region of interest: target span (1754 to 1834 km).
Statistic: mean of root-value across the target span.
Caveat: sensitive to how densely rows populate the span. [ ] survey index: 1.05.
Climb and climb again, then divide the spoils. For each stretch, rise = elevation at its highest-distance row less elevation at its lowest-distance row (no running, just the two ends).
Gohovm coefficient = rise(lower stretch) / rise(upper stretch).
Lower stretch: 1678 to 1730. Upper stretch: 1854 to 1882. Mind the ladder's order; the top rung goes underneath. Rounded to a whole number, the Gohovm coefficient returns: 0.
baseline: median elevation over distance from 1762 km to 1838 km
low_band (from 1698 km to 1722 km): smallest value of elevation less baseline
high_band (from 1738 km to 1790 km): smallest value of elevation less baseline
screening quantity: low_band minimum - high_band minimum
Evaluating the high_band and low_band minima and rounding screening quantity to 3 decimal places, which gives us -0.162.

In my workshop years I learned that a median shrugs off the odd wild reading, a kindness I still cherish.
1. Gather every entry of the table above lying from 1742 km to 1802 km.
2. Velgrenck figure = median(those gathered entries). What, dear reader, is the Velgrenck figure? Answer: 1.08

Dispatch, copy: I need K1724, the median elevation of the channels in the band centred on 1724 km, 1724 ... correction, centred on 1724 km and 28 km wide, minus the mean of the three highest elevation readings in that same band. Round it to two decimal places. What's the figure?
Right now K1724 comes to -0.08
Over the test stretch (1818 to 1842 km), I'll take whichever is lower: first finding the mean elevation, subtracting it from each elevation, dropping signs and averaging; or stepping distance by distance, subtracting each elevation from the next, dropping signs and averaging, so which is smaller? 0.029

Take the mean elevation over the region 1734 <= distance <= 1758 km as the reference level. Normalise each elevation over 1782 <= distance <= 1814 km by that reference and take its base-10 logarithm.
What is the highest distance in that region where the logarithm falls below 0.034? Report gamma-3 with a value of 1796 km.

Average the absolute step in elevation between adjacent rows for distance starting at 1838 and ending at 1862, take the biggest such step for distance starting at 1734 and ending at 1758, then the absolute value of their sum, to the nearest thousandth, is 0.101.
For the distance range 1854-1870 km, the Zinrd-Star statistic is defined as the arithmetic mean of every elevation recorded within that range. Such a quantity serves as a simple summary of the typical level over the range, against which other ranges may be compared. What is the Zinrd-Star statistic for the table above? 1.17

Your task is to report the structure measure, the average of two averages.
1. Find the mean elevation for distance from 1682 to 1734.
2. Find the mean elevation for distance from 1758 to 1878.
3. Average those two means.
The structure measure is 1.031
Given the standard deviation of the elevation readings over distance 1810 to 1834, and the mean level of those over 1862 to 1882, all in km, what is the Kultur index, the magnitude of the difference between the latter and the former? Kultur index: 1.09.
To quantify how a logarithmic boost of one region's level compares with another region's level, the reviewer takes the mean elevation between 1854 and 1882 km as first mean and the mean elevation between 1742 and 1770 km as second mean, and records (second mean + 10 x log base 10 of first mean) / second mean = 1.56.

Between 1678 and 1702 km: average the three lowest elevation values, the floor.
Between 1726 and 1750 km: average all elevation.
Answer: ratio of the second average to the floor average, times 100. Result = 113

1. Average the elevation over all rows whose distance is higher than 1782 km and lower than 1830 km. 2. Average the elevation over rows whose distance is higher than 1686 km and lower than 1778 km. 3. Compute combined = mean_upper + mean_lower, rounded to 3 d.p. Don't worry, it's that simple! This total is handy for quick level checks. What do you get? 2.107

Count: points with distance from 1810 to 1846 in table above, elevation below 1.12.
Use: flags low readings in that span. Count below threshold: 4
